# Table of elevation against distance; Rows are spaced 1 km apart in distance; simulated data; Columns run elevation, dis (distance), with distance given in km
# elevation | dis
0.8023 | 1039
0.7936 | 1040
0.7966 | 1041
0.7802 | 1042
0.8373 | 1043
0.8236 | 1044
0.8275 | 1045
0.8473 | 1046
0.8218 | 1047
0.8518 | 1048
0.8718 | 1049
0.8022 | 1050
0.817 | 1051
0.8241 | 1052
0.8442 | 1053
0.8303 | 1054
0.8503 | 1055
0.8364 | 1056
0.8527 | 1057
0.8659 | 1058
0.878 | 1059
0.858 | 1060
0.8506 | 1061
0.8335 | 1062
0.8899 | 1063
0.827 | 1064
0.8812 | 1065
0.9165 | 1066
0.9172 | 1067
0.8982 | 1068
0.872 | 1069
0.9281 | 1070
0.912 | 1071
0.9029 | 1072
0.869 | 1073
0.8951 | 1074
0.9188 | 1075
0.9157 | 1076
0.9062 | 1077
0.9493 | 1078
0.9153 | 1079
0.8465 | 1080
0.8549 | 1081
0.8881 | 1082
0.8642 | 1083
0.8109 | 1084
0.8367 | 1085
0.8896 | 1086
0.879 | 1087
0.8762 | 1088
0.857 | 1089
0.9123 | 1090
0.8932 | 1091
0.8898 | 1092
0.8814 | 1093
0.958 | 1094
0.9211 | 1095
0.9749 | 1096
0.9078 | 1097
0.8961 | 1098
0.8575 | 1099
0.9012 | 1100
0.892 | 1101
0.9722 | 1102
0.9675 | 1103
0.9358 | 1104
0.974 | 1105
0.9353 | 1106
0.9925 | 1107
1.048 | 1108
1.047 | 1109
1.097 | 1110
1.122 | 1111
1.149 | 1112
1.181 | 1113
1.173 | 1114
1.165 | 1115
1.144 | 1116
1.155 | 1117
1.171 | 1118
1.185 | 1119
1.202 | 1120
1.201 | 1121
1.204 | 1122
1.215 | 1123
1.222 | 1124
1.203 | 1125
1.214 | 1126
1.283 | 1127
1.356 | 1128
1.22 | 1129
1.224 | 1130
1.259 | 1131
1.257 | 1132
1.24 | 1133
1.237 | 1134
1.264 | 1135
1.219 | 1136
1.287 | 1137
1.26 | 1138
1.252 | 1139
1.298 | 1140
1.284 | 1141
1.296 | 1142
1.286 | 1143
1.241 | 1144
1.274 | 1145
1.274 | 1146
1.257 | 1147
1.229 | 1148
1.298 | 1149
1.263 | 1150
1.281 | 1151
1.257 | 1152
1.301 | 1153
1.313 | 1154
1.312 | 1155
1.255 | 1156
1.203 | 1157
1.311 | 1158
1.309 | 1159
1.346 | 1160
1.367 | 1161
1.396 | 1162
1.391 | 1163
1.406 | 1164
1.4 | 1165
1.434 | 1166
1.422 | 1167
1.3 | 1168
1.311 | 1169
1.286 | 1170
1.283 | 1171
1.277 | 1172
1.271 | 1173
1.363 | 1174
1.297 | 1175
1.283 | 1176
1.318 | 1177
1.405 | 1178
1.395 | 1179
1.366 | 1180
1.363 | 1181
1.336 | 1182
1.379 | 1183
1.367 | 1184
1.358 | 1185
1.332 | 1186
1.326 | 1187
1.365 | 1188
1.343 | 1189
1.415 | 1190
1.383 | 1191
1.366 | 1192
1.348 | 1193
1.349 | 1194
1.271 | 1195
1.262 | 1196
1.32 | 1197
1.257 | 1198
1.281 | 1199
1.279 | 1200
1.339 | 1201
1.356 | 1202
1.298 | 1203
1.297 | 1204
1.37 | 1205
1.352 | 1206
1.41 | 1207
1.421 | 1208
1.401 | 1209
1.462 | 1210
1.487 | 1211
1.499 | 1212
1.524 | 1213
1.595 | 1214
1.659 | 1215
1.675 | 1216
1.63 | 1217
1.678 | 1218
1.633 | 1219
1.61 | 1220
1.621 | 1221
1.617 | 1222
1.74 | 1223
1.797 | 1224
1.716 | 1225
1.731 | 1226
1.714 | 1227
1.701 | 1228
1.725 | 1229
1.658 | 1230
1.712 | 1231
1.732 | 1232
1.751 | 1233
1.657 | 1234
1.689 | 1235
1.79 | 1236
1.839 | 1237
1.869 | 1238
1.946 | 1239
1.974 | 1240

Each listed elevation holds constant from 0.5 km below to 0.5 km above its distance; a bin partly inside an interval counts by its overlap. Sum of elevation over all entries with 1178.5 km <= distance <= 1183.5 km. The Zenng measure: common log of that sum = 0.83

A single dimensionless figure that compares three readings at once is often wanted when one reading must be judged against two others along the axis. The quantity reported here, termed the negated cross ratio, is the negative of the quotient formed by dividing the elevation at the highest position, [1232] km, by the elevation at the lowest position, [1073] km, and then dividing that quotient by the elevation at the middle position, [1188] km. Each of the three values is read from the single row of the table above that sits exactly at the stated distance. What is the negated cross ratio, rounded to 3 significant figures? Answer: -1.46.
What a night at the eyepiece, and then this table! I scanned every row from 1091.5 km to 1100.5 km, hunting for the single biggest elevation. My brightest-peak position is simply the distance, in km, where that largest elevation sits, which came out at 1096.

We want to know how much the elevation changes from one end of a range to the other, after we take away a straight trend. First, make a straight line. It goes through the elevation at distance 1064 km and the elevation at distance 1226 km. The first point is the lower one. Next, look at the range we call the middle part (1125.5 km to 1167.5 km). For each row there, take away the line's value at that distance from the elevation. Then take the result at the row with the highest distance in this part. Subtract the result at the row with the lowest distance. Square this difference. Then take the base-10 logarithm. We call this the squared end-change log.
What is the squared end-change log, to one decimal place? -3.4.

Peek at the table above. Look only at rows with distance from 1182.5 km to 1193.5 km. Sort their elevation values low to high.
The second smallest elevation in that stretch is 1.332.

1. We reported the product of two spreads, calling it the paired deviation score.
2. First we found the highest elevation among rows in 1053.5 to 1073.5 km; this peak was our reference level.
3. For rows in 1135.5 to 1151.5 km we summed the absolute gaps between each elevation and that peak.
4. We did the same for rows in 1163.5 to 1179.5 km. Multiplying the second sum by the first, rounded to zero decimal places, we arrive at 36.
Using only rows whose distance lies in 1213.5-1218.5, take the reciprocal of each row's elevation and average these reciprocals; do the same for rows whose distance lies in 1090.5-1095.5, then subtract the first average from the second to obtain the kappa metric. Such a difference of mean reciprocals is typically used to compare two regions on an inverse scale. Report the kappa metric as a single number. 0.49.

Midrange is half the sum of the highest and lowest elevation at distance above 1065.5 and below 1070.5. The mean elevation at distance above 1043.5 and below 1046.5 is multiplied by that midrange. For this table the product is 0.75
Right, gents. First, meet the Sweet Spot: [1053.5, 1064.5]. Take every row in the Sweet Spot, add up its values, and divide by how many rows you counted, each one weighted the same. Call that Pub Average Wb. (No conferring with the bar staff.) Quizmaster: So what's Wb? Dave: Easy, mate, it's 0.85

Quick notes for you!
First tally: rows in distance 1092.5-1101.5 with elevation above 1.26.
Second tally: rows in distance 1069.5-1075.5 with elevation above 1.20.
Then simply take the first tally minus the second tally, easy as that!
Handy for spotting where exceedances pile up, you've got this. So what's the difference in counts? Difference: 0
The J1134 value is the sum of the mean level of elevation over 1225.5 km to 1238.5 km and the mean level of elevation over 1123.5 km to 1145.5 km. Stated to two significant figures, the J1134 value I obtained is 3.0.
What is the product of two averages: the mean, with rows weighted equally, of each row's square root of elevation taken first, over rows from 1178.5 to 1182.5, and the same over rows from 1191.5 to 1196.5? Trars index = 1.34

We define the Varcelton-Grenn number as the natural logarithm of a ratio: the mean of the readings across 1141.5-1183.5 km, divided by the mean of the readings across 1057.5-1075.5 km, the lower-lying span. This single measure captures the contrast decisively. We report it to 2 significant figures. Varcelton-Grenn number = 0.40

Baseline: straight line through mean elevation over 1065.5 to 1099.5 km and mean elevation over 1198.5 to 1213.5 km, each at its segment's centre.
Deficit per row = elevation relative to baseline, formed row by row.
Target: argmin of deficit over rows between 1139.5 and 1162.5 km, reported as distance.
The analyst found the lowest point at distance 1157 km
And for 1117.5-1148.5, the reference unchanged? 1148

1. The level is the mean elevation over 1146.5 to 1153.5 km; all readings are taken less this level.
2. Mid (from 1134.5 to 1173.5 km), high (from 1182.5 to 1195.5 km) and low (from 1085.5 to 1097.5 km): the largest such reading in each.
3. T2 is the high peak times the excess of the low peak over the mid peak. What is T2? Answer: -0.067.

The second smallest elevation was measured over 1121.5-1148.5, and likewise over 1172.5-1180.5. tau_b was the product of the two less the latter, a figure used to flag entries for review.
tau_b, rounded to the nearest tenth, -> 0.3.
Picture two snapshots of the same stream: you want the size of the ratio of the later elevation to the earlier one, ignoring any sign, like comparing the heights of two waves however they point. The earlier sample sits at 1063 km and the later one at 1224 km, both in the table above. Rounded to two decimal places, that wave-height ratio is 2.02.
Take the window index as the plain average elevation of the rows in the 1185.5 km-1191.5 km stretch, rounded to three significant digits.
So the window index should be 1.36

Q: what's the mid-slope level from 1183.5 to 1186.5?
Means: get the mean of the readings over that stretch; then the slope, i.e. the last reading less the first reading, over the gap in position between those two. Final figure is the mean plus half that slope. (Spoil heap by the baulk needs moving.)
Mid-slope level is 1.3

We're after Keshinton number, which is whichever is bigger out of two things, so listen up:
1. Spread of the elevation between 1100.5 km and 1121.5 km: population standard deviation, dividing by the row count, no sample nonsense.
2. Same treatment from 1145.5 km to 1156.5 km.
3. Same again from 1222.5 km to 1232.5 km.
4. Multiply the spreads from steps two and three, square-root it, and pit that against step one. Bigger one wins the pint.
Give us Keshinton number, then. 0.101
